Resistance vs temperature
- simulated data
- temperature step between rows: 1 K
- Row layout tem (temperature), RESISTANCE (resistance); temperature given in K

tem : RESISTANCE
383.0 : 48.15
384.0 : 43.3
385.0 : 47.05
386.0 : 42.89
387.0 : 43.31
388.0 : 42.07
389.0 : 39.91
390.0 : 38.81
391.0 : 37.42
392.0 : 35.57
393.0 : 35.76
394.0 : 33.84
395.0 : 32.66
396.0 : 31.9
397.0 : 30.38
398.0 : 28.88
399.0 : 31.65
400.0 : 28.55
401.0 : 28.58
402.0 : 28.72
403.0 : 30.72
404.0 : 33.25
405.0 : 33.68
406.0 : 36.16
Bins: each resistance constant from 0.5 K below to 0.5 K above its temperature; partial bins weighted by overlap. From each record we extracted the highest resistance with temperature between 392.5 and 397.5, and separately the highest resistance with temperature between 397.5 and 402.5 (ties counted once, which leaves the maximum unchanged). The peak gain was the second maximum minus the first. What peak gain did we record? -4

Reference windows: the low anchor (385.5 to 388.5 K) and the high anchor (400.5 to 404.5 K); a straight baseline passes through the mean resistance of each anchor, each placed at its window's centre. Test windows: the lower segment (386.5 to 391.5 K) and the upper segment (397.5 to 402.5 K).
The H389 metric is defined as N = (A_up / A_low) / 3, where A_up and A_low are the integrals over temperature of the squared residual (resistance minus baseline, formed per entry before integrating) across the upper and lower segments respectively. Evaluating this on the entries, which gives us 2.1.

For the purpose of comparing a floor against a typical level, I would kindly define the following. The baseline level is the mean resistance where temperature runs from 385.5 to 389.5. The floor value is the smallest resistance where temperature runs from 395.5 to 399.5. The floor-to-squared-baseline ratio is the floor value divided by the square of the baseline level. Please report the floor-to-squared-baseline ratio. 0.0163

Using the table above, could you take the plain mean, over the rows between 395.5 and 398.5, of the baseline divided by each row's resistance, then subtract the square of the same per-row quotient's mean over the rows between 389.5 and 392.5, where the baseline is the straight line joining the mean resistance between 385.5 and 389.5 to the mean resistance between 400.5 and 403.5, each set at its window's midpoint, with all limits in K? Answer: 0.0153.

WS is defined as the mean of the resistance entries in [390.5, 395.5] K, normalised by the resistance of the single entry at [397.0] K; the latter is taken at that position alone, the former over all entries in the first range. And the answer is 1.15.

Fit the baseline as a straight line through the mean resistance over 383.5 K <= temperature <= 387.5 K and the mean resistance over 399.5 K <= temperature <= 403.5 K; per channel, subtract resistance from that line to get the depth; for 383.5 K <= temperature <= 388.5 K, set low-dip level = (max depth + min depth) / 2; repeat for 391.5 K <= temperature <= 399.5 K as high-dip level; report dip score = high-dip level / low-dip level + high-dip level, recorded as -15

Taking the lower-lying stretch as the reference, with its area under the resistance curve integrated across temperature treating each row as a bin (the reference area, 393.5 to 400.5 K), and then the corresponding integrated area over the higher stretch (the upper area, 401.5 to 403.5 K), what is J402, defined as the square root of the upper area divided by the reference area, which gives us 0.52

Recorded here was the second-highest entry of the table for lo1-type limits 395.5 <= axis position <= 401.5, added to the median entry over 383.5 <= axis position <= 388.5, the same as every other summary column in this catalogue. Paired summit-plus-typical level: 75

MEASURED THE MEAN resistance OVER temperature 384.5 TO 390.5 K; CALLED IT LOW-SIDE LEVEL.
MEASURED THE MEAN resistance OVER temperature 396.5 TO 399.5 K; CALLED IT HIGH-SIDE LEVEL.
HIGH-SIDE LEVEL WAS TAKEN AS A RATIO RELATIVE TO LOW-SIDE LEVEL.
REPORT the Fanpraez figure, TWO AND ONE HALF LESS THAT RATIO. 1.78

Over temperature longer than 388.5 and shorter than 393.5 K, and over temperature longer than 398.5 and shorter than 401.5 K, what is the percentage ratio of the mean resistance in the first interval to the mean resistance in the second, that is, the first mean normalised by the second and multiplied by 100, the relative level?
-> 127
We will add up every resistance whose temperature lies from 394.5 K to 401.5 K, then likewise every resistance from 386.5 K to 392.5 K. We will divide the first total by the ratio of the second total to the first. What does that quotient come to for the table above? 191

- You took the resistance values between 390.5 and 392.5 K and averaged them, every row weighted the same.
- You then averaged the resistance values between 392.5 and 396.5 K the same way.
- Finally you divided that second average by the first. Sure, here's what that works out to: 0.92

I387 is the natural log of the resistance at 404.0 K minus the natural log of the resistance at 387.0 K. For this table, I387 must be -0.26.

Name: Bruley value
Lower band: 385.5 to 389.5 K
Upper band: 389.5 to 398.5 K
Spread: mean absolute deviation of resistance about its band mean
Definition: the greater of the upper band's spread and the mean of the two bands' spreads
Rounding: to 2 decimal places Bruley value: 2.65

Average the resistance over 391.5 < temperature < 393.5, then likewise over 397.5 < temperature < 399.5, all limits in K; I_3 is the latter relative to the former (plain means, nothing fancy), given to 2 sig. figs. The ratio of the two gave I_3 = 0.85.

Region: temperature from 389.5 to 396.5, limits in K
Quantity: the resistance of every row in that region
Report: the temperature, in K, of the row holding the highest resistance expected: 390.0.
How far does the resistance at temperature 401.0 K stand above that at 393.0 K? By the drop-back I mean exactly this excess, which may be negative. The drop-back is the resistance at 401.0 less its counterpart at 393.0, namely -7.2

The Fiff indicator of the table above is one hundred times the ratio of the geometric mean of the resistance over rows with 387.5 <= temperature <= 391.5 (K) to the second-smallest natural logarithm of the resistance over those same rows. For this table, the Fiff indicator 1080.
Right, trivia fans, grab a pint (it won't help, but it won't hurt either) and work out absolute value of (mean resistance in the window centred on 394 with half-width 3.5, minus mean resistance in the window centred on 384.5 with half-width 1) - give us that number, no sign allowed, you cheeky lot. 11.2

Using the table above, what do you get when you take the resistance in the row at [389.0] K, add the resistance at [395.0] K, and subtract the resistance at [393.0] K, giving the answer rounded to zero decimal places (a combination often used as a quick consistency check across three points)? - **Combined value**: 37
